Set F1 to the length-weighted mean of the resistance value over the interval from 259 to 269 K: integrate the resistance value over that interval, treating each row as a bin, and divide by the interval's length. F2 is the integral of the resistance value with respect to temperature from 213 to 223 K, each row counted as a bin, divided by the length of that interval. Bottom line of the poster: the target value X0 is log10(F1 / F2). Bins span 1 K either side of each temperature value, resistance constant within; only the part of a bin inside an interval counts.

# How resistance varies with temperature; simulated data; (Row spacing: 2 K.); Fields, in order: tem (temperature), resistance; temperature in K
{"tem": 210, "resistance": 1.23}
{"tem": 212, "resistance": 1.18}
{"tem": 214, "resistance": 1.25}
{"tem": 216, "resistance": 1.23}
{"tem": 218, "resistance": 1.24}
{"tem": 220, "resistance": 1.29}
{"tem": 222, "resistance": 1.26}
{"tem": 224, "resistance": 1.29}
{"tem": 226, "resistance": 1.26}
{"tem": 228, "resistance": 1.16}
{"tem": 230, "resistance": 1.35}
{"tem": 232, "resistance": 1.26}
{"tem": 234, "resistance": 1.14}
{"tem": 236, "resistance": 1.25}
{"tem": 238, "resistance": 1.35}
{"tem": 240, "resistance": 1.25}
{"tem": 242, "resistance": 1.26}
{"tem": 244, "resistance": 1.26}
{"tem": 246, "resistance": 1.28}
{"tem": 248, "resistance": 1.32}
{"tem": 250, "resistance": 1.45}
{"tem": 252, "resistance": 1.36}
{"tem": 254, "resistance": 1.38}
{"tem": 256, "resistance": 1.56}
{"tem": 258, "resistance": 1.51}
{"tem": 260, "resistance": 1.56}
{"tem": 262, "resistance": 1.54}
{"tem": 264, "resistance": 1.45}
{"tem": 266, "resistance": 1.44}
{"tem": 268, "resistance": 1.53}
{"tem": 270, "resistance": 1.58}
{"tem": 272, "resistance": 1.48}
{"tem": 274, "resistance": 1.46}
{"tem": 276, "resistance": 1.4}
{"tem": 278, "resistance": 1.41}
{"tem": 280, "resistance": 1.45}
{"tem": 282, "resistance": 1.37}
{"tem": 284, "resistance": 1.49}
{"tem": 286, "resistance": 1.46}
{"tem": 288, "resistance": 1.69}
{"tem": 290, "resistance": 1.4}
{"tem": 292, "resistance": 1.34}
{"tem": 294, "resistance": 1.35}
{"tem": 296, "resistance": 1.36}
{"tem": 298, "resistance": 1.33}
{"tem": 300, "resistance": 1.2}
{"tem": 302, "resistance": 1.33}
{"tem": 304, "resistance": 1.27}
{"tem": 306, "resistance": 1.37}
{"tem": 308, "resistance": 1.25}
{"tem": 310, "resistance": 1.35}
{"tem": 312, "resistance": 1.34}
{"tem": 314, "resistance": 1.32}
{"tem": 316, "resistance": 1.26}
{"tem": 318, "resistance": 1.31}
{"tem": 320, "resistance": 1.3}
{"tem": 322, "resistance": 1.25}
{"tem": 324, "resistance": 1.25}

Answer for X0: 0.08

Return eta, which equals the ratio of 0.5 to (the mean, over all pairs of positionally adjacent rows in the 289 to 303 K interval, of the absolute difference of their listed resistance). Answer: 8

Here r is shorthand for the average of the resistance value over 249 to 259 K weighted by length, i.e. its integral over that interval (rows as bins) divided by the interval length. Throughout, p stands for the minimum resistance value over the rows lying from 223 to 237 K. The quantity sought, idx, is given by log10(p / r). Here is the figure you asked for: -0.105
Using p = 1.14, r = 1.45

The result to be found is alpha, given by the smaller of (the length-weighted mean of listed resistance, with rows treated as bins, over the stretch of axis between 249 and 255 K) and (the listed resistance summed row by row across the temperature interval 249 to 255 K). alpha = 1.40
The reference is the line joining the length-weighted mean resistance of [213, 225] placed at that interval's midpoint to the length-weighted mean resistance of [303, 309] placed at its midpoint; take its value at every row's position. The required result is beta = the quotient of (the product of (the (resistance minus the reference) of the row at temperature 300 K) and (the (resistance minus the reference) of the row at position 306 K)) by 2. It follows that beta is -0.003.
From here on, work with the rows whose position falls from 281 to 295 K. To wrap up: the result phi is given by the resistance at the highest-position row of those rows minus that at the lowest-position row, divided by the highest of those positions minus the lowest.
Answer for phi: -0.002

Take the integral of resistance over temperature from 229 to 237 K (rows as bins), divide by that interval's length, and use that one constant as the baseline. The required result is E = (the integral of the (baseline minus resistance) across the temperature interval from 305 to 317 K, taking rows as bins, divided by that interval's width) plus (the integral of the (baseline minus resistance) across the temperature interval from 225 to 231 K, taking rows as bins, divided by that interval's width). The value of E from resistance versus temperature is -0.072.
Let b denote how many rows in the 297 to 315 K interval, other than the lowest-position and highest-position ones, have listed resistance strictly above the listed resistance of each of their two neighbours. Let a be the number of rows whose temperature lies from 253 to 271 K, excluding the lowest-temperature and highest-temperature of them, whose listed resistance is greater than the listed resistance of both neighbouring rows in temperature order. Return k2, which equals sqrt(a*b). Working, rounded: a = 2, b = 3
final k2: 2.4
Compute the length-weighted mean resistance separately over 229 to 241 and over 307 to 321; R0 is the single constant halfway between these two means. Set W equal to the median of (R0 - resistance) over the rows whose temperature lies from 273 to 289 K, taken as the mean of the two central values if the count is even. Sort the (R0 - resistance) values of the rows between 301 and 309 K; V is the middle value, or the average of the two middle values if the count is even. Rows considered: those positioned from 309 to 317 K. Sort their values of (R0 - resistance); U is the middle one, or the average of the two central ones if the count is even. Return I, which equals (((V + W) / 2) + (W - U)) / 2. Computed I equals -0.11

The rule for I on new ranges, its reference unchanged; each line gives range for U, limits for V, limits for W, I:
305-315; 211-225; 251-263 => -0.14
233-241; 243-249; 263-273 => -0.16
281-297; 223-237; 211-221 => 0.09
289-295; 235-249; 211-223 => 0.07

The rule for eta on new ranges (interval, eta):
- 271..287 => 10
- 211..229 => 12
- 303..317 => 7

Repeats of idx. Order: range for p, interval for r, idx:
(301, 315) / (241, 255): -0.027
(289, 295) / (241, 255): 0.003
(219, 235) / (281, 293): -0.107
